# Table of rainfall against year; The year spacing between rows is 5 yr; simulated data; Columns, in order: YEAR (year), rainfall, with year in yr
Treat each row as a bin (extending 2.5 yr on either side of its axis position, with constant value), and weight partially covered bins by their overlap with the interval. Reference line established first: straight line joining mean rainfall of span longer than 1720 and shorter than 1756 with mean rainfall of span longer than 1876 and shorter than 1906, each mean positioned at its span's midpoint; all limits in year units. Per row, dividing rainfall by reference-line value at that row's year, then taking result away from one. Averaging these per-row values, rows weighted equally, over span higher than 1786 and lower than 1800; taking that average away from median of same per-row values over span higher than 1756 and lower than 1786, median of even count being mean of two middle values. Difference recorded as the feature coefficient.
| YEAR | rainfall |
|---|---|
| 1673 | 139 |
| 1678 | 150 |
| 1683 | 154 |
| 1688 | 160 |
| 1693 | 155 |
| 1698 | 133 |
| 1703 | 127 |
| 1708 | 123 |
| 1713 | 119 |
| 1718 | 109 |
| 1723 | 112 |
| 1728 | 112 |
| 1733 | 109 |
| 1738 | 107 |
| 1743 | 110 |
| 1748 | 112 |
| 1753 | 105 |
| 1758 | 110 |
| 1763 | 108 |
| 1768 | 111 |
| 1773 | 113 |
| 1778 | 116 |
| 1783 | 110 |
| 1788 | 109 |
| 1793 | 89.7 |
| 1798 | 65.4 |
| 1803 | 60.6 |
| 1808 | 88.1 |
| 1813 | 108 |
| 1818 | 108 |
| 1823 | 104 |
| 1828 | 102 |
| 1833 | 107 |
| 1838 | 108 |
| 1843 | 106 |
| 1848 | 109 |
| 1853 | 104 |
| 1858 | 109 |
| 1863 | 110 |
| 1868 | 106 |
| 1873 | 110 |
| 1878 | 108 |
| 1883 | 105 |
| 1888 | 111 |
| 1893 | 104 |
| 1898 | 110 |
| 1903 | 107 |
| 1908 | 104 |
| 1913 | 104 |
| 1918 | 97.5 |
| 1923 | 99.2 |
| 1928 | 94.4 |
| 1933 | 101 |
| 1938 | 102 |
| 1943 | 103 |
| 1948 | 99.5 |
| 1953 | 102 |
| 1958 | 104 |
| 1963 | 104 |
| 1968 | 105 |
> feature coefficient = -0.20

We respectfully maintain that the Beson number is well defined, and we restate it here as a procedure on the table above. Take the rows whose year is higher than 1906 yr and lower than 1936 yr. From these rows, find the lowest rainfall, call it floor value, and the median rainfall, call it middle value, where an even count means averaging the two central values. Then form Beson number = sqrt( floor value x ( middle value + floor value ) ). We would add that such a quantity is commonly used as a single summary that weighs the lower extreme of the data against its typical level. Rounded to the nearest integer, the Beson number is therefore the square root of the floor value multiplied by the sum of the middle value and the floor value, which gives 136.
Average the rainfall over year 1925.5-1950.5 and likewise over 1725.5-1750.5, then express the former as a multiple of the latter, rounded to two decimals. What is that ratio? 0.91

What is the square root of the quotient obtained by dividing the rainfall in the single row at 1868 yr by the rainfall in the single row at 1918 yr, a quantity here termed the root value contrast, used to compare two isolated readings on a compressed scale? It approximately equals 1.04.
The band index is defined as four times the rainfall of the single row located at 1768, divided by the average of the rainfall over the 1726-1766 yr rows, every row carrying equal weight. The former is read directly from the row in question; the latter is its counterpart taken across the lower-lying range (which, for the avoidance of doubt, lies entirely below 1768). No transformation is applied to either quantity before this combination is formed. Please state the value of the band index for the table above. 4.1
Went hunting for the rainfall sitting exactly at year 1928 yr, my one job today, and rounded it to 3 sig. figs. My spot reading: 94.4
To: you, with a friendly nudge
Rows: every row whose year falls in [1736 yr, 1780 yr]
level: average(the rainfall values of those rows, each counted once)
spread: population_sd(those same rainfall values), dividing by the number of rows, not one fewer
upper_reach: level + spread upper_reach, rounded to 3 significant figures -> 113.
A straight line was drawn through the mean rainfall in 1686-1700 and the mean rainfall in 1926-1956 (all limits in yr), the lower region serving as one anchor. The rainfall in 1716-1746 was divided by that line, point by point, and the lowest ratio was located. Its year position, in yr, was 1718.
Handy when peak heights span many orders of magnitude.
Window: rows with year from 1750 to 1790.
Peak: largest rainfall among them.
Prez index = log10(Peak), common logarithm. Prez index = 2.06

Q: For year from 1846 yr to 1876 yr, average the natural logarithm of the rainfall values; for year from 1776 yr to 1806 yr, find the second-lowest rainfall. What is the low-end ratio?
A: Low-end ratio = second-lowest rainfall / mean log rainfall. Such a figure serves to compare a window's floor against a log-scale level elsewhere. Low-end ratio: 14.0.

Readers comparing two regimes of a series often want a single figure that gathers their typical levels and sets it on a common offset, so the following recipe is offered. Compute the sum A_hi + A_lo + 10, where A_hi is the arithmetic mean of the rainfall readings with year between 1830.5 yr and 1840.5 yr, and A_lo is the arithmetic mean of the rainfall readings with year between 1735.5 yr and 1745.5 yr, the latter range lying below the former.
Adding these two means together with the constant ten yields 226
